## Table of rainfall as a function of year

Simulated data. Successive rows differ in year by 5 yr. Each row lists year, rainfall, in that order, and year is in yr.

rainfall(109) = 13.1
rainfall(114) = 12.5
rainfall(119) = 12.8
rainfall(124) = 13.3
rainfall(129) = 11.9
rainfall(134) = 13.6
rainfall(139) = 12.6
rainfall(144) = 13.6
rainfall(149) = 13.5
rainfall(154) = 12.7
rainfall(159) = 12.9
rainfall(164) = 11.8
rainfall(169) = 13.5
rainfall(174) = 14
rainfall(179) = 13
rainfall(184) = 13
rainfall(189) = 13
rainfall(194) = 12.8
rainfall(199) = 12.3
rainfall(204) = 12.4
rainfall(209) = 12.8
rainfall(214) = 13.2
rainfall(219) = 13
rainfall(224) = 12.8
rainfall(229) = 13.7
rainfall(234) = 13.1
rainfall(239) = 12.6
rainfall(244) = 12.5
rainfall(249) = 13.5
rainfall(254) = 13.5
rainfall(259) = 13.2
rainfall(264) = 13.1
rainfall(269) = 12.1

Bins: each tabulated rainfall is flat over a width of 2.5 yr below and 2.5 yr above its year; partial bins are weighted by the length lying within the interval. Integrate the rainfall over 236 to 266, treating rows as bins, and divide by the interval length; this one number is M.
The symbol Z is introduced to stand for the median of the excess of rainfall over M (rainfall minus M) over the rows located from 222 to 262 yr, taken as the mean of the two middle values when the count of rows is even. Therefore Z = 0.08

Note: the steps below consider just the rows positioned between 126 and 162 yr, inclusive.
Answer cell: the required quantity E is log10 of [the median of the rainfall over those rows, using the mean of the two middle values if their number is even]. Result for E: 1.11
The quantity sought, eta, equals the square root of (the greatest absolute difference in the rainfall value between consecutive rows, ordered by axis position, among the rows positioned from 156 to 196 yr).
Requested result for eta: 1.3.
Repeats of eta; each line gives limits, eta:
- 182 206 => 0.7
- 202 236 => 0.9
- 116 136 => 1.3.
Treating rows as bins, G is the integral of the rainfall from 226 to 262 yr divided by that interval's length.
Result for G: 13.2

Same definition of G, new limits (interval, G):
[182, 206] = 12.7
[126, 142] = 12.7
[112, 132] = 12.7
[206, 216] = 13.0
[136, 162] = 13.0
